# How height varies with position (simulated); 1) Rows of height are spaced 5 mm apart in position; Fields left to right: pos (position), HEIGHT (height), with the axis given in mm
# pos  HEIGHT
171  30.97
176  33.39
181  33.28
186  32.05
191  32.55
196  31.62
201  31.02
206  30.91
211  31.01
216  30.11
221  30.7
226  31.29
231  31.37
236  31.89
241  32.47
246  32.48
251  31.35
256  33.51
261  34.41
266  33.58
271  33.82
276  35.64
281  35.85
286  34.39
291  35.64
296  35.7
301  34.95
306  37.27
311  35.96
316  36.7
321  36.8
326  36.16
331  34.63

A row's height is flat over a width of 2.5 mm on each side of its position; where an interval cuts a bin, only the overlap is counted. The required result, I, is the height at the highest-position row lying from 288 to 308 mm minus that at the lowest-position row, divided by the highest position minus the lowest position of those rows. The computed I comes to 0.109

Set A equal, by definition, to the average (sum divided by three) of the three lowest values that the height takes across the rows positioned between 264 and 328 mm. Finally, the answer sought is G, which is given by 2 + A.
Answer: 35.9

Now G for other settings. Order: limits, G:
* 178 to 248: 32.6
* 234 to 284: 33.9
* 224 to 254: 33.3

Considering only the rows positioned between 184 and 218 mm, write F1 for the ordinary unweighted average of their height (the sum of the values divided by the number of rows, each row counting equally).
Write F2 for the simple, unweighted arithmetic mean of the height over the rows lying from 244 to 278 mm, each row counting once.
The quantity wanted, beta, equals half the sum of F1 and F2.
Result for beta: 32.4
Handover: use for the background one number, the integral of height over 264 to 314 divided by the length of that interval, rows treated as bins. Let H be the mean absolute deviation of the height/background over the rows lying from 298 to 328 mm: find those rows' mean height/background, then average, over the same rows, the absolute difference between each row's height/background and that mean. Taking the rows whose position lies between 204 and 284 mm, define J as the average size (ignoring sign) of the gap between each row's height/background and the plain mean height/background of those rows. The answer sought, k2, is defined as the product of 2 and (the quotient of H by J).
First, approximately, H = 0.0175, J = 0.0413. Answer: 0.8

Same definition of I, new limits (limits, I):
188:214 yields -0.077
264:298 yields 0.071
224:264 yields 0.089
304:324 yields -0.031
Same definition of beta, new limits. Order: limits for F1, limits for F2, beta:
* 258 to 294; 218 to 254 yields 33.2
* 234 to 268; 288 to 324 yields 34.5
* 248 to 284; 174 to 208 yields 33.1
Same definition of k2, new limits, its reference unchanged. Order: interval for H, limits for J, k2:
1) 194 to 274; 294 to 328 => 3.5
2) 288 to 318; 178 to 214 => 1.7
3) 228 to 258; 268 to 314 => 1.8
